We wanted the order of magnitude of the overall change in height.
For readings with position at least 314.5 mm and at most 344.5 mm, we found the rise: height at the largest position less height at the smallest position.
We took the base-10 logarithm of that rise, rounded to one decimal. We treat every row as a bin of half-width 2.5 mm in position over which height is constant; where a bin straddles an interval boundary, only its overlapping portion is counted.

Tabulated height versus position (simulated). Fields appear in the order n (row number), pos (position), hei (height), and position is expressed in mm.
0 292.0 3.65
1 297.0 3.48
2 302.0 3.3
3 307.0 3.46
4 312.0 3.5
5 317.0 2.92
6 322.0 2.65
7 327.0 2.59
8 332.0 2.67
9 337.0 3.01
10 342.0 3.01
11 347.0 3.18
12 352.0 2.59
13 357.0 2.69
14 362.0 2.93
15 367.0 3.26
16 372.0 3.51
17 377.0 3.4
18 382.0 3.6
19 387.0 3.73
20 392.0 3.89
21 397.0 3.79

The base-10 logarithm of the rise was -1.0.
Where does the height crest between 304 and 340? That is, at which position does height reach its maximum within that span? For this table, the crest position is 312.0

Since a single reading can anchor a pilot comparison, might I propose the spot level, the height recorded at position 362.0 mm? 2.93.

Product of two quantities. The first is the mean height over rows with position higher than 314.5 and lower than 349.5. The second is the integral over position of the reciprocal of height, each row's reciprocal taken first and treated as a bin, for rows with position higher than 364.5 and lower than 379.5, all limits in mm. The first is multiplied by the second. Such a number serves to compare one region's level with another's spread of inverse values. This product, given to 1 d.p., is 12.7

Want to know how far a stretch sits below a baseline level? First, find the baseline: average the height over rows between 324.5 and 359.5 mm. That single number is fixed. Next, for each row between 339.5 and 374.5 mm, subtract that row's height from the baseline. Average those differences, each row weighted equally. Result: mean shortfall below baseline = -0.2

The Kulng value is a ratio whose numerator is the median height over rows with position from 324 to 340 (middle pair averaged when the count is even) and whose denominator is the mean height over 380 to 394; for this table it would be 0.71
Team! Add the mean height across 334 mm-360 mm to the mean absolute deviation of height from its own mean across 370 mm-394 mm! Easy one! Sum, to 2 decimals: 3.04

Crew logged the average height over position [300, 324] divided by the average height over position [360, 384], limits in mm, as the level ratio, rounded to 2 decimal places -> 0.95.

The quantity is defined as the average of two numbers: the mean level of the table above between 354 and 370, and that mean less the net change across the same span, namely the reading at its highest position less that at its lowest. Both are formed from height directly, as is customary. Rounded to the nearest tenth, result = 2.7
